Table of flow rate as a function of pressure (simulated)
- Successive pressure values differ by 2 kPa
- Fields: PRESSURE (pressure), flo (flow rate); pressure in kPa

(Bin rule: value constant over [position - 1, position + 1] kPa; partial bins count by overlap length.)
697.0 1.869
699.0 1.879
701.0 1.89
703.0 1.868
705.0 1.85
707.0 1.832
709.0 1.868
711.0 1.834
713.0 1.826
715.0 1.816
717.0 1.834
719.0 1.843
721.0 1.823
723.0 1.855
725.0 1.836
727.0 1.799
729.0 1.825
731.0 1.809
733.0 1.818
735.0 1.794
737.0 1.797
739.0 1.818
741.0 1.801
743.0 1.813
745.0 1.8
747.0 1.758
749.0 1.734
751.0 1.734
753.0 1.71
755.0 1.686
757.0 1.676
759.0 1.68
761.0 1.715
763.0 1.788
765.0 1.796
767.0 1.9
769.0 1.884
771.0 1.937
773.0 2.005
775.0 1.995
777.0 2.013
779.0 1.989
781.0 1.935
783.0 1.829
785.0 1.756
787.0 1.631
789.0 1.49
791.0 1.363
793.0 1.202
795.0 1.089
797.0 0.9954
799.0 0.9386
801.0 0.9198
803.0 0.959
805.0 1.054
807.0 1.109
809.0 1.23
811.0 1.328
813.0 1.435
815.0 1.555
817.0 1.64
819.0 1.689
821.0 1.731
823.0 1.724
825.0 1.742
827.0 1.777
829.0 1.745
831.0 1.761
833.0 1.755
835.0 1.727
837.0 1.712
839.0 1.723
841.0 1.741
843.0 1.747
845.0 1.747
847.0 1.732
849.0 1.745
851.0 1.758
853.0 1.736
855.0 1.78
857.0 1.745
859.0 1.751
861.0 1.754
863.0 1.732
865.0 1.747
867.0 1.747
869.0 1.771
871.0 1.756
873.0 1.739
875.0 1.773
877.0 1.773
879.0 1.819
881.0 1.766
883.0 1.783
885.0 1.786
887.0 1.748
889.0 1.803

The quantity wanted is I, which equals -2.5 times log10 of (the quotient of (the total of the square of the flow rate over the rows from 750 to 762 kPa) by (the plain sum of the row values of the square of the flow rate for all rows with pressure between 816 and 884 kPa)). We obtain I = 1.94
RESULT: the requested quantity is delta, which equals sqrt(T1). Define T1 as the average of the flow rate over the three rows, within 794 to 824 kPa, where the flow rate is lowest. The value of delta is 0.97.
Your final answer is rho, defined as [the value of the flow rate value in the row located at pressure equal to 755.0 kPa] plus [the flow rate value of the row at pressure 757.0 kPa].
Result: 3.4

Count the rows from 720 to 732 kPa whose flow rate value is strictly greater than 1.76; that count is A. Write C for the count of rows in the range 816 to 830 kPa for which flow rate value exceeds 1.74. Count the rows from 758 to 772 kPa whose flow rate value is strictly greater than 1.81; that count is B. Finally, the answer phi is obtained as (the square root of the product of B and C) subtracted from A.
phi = 3.0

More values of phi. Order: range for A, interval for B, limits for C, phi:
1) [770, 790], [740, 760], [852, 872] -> 4.2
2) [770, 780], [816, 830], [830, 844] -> 5.0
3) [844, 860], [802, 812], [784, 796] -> 1.0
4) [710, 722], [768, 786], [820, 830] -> 1.1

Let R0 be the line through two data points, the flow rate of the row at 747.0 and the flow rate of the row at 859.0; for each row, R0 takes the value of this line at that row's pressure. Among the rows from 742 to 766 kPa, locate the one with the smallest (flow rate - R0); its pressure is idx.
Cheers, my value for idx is 757.0 kPa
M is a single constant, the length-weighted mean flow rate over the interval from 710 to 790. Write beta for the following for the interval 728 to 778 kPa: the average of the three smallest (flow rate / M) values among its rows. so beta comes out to 0.93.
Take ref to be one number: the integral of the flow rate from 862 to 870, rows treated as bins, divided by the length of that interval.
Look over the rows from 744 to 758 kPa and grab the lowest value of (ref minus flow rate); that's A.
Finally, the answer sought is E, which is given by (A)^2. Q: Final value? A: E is 0.003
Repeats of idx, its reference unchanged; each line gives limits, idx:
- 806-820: 807.0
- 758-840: 801.0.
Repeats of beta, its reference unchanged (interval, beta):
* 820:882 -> 0.95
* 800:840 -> 0.54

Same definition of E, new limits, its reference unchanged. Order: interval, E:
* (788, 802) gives 0.067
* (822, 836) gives 0.001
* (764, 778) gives 0.070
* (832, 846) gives 0.000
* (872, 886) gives 0.005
